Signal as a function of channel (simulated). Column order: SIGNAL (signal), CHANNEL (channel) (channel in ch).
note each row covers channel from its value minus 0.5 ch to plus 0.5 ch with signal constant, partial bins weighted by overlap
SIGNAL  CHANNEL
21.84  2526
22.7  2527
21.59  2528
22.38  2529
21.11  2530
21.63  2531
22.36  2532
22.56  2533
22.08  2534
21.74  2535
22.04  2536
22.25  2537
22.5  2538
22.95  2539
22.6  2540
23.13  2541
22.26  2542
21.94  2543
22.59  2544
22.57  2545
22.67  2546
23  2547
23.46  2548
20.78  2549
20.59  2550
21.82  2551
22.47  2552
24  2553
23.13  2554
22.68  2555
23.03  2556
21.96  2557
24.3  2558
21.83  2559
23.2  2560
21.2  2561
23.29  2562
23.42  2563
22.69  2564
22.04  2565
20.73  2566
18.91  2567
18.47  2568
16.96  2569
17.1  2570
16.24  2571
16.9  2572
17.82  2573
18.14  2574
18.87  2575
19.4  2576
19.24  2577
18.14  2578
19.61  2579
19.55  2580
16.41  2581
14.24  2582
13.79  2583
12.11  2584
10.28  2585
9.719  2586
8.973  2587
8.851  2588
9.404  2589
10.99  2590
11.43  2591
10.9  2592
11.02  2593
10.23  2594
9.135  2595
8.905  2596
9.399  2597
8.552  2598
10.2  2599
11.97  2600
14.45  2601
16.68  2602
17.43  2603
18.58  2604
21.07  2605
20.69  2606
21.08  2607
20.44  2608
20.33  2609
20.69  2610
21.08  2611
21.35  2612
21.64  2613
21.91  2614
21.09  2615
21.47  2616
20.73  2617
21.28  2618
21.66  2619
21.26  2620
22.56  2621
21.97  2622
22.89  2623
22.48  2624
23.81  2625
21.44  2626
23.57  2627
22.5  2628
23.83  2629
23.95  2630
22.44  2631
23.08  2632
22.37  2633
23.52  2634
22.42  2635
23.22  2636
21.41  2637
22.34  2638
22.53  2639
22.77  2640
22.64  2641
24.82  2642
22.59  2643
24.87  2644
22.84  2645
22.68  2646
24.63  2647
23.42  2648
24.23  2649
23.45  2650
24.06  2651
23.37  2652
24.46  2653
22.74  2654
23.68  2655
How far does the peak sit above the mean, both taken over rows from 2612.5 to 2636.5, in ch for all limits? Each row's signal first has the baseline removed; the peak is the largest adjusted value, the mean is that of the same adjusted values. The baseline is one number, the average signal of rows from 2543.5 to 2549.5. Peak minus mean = 1.6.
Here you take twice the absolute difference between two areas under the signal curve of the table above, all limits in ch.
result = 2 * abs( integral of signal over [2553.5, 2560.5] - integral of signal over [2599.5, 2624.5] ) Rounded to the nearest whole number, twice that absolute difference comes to 693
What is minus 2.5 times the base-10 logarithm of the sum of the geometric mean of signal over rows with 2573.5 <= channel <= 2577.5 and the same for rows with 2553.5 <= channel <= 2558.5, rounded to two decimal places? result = -4.06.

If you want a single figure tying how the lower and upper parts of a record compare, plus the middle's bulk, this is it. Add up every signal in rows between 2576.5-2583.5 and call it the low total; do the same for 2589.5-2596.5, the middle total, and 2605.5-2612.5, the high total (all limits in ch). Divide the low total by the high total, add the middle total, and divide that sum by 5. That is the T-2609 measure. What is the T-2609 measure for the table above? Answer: 15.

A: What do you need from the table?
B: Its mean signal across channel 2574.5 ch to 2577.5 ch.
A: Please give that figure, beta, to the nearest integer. 19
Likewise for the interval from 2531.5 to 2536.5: 22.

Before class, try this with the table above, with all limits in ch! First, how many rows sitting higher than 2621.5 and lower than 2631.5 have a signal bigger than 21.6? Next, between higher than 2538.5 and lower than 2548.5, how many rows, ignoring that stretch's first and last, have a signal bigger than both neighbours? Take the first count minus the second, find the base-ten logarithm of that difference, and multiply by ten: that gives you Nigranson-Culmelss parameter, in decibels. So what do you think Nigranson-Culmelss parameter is 8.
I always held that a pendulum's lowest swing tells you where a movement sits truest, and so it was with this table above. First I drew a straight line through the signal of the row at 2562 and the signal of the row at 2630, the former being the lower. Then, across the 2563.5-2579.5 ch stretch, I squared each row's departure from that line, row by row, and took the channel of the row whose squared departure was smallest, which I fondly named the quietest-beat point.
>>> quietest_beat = 2564 ch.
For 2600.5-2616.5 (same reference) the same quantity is 2614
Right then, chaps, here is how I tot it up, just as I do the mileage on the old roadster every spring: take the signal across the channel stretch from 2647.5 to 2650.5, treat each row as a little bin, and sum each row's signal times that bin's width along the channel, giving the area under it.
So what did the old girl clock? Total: 71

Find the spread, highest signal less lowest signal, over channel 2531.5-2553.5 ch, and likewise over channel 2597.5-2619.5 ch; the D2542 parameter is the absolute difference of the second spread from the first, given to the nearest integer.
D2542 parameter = 10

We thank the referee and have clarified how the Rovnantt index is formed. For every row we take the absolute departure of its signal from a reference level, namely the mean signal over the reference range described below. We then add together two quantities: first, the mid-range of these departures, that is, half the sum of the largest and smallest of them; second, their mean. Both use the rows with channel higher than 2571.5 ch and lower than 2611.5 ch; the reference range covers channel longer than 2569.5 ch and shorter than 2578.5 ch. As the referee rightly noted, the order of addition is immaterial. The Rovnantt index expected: 9.2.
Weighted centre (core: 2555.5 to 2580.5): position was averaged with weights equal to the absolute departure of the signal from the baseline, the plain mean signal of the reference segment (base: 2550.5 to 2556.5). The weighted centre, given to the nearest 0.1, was 2571.5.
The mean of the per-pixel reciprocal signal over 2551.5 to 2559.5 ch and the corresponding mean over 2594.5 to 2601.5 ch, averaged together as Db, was 0.072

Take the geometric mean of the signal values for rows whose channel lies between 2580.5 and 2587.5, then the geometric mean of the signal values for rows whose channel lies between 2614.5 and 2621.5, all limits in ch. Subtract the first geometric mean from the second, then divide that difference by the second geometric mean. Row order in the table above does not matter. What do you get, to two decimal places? 0.44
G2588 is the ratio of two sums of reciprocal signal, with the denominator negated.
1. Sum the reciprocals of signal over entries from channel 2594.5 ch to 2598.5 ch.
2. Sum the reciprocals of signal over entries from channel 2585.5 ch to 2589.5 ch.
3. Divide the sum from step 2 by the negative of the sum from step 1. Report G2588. -1.0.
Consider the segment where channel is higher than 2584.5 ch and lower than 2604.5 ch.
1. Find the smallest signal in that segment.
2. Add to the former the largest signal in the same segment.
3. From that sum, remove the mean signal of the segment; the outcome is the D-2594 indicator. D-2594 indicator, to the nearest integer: 16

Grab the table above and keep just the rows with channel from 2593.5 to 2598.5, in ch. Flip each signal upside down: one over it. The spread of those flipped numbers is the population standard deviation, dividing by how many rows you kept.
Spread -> 0.0064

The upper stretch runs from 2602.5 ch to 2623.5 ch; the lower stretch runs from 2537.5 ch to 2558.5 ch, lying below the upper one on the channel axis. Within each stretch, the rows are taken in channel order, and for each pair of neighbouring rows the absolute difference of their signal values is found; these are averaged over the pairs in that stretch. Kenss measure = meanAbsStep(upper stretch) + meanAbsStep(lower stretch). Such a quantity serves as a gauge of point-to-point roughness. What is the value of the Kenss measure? 1.4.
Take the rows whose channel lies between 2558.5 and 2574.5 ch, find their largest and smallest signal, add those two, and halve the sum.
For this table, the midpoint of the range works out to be 19.8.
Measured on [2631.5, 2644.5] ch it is 23.1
